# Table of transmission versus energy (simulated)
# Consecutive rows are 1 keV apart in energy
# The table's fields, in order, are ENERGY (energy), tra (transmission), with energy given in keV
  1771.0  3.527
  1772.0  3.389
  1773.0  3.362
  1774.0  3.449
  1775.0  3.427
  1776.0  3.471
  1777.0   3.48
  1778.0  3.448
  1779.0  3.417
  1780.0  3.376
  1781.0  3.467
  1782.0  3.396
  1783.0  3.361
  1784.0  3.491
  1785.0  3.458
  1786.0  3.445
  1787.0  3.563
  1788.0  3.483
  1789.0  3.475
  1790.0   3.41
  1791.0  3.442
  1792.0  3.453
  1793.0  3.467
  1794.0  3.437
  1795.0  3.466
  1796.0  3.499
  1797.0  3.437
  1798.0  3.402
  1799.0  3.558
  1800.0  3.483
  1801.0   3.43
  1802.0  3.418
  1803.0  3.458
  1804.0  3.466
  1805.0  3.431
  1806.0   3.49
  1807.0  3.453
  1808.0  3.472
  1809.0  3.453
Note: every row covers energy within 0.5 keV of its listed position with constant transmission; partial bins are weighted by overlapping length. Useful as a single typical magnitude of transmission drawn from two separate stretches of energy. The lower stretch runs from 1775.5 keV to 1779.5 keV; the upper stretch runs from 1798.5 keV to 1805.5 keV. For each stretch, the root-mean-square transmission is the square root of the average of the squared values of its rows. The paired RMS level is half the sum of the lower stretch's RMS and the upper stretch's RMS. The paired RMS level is 3.46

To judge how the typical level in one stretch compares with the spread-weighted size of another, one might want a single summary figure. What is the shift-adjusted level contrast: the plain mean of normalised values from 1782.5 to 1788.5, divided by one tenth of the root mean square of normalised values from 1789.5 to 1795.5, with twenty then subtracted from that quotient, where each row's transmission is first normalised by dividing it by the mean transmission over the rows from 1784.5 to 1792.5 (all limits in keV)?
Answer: -9.9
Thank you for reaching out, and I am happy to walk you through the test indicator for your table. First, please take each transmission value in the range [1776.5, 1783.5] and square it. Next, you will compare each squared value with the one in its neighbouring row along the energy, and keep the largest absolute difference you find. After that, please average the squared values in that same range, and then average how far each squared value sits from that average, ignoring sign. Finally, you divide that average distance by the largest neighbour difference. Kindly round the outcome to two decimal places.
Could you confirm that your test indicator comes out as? 0.42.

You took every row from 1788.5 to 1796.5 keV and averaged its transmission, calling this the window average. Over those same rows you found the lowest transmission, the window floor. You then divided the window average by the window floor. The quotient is 1.014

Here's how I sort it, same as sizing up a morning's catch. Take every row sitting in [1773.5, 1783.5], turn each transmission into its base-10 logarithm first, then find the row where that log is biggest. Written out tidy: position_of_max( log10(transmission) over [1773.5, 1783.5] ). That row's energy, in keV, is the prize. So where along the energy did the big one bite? 1777.0 keV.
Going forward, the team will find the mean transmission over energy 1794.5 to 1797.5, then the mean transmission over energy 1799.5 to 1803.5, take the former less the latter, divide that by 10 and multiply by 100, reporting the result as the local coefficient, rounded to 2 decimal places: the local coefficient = 0.20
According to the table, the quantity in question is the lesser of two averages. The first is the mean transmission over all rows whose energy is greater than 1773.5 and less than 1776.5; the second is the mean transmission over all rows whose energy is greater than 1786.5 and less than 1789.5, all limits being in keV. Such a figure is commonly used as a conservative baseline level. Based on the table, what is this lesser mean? 3.45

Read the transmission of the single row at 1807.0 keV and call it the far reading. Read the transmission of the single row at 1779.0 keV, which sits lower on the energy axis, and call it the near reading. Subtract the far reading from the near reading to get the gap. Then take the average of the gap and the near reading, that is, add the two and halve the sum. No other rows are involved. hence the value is 1.69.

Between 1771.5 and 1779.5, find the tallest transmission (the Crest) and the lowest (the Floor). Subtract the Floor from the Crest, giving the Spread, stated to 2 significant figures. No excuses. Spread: 0.12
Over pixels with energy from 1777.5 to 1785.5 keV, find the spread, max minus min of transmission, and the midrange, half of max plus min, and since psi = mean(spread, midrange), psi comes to 1.78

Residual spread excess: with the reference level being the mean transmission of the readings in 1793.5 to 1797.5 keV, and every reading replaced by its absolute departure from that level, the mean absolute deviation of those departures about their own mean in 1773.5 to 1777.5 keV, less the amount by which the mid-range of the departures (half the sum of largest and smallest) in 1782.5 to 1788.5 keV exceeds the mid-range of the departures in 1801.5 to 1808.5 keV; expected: -0.023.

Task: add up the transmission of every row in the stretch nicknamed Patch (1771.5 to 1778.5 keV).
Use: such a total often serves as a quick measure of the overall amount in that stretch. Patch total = 24.0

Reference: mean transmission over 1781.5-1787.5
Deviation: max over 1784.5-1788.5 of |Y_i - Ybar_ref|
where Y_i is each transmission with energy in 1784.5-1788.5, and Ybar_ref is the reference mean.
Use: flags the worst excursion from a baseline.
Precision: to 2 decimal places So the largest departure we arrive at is 0.11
